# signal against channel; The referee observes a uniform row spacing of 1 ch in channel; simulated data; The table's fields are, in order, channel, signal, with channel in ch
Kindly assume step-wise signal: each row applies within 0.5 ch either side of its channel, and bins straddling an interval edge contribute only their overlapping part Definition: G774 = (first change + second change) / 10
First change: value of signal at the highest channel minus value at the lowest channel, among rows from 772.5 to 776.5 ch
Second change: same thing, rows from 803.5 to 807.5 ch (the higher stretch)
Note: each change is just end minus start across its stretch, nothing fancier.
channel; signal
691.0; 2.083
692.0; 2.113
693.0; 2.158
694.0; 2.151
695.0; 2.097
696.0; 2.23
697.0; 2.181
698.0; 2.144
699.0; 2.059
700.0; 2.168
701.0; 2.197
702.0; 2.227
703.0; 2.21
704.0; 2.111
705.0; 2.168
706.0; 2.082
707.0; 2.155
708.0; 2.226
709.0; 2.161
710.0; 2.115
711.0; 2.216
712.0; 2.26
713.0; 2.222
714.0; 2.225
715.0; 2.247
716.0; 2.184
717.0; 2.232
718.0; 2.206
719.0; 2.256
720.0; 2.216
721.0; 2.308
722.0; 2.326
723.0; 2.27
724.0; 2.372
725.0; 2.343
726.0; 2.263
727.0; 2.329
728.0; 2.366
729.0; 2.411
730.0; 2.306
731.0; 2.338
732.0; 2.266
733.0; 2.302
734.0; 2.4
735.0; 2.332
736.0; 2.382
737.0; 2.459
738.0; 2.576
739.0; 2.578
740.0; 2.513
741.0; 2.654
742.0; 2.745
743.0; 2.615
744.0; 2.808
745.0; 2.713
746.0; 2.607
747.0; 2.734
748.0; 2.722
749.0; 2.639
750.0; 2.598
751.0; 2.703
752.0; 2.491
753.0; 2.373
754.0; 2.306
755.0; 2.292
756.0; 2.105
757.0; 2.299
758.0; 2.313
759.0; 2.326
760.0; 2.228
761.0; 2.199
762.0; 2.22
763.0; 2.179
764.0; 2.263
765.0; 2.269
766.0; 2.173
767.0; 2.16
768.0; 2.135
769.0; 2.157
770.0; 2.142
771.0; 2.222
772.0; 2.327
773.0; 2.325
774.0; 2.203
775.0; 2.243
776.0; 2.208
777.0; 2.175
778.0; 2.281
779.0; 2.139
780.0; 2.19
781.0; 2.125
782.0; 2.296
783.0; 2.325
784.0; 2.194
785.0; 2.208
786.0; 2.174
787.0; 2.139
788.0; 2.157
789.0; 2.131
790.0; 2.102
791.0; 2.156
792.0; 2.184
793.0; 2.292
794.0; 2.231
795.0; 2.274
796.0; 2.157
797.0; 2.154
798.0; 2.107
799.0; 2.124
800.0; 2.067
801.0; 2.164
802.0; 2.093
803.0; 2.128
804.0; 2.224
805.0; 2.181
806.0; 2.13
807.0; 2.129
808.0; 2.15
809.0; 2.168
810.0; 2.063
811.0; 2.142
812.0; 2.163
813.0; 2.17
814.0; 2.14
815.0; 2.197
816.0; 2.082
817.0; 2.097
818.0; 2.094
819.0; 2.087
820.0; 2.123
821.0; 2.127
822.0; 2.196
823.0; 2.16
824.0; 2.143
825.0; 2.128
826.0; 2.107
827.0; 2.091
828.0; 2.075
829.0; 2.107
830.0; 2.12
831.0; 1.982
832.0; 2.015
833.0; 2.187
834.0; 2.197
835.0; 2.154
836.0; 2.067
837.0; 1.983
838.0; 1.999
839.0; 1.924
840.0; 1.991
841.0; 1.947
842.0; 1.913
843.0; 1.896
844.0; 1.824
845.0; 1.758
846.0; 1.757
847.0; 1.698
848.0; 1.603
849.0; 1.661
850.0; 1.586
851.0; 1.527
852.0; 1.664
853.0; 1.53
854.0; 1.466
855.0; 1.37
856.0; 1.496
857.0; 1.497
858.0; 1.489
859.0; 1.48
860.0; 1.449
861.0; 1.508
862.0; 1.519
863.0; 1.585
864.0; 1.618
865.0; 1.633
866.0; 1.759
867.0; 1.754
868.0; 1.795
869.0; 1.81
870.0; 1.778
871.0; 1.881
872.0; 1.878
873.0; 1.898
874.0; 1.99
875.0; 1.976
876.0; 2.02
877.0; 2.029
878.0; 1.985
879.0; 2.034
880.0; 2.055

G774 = -0.021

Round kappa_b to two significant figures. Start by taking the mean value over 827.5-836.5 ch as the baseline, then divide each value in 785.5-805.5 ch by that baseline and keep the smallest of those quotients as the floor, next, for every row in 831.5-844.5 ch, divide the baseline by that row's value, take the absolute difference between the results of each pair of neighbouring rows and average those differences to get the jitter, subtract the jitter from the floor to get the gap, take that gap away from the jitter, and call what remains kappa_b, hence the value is -0.92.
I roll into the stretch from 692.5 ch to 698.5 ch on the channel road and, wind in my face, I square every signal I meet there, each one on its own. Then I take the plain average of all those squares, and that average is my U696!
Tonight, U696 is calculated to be 4.7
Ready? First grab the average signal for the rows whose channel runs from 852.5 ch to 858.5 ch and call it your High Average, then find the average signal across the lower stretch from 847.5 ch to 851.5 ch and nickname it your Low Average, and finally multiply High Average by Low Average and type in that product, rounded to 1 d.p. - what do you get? 2.4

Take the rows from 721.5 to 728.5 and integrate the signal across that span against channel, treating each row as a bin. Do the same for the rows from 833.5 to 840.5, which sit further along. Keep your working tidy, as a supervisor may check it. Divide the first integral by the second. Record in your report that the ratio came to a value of 1.14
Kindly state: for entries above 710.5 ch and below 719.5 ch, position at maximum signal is 712.0 ch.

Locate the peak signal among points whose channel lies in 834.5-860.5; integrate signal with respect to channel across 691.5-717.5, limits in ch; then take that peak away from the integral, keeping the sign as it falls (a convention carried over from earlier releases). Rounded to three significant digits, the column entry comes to 54.4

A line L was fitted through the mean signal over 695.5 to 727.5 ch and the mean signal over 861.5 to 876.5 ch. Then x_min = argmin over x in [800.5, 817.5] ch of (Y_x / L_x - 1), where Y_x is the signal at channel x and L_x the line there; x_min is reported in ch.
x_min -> 810.0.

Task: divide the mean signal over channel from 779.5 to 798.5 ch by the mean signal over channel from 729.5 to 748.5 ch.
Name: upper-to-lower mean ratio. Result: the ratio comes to 0.87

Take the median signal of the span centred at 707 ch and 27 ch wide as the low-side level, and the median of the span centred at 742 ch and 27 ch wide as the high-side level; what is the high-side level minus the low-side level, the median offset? 0.32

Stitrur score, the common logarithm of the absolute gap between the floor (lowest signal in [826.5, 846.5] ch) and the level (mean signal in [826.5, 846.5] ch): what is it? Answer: -0.62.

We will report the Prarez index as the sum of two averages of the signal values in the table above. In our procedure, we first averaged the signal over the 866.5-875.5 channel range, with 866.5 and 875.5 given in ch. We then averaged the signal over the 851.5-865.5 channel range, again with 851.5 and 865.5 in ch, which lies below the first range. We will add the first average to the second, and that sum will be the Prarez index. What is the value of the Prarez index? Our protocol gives 3.38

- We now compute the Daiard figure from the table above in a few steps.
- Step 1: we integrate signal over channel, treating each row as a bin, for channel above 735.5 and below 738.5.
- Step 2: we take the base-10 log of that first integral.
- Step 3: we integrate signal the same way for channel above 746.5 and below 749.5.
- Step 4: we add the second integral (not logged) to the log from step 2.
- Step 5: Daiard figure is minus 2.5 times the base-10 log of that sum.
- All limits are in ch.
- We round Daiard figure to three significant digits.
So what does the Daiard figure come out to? -2.38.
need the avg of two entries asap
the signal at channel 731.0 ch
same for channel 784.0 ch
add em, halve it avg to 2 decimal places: 2.27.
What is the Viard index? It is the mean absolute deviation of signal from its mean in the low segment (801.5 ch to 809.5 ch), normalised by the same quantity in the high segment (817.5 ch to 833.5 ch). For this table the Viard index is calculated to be 0.8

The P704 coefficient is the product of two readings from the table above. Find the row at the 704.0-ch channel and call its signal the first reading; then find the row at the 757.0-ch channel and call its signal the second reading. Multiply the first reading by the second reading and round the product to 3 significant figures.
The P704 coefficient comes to 4.85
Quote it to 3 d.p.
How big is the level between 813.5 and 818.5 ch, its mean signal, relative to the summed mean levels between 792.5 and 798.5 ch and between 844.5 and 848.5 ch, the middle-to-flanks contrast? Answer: 0.543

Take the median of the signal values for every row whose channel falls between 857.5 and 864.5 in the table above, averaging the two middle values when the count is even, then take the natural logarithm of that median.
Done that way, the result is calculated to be 0.411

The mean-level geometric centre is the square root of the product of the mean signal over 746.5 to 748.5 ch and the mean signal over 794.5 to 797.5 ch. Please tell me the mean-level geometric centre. 2.4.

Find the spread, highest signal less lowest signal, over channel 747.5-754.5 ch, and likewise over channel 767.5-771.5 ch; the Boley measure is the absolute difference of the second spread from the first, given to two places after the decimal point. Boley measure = 0.33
